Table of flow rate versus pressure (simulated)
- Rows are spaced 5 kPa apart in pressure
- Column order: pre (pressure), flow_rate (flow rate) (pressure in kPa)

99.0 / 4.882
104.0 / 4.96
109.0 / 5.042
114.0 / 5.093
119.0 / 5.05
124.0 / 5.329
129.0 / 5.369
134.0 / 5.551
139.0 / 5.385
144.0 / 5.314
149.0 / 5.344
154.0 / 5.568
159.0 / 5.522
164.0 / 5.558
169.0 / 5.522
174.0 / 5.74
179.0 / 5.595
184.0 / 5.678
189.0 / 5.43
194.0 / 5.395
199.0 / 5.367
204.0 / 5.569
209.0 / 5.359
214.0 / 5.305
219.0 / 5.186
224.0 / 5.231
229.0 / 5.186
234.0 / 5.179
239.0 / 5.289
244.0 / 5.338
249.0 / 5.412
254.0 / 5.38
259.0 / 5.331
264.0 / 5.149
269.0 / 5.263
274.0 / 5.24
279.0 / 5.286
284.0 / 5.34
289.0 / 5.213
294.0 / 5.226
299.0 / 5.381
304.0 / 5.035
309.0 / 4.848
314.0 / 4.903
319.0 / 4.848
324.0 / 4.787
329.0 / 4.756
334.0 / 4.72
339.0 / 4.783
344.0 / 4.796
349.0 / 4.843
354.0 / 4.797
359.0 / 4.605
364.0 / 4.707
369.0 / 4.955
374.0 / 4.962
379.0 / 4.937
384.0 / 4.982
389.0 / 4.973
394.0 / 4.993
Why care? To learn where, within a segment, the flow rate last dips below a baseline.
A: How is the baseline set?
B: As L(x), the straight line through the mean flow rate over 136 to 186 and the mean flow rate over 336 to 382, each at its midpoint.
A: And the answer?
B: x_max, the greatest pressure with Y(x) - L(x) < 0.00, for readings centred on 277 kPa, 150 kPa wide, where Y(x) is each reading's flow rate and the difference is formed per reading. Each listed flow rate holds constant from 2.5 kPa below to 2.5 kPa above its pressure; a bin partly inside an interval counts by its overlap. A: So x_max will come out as 349.0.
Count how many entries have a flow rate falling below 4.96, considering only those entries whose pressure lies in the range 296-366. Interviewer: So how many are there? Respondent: 12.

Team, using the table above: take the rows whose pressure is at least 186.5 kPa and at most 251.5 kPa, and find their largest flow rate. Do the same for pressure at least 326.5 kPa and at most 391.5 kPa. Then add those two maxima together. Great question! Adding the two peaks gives 10.6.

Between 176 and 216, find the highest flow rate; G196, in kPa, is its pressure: 184.0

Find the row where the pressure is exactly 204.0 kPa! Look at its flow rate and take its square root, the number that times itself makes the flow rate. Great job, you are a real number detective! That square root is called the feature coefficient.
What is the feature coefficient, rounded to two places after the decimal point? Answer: 2.36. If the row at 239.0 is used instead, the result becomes 2.30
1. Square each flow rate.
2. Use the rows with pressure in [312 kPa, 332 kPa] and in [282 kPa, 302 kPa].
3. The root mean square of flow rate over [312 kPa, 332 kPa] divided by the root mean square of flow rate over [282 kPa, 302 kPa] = 0.912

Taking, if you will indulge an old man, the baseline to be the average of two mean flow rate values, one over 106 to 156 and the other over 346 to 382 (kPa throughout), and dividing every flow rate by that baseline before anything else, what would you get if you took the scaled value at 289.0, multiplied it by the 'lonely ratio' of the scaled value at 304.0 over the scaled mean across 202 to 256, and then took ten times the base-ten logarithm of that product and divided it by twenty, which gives -0.005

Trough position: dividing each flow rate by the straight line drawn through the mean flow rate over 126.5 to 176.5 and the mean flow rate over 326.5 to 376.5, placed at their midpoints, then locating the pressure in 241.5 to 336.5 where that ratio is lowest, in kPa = 334.0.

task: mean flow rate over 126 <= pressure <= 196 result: 5.5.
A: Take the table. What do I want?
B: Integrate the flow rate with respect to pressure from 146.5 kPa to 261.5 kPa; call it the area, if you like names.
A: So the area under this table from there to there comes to 622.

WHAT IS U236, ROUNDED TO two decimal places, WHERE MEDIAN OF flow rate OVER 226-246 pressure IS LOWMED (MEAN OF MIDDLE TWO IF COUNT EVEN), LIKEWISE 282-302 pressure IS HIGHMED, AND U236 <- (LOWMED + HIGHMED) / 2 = 5.26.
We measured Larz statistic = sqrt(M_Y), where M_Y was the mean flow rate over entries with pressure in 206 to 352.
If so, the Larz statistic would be 2.26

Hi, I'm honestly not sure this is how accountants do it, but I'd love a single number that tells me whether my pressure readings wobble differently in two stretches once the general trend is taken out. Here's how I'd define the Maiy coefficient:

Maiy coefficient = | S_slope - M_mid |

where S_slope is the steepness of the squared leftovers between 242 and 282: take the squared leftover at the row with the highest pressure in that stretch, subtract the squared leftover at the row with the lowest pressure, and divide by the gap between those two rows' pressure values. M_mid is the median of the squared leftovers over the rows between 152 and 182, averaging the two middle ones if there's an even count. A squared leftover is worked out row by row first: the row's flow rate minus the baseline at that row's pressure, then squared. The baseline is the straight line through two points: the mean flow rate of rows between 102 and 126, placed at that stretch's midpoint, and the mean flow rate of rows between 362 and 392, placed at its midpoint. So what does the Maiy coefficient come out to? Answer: 0.25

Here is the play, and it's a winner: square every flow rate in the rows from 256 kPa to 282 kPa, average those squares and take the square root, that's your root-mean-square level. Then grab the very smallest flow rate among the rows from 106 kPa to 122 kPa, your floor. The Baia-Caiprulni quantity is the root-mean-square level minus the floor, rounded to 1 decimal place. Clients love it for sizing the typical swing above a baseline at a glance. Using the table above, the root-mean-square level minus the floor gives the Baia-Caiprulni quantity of 0.2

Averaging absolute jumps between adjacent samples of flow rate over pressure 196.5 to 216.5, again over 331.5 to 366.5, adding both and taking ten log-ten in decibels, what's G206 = -6.3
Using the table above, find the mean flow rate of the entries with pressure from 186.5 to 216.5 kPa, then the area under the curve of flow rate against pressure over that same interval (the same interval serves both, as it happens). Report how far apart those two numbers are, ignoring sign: 157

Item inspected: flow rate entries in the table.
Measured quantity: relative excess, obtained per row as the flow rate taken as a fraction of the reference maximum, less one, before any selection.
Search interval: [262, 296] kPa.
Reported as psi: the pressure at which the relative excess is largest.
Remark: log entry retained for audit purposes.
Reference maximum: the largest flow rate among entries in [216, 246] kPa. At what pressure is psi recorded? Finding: 284.0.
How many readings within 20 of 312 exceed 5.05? 2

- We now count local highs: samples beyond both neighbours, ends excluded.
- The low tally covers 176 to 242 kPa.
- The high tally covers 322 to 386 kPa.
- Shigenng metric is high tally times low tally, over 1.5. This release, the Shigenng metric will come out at 4.0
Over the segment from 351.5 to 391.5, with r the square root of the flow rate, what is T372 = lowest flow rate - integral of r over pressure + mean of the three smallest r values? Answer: -81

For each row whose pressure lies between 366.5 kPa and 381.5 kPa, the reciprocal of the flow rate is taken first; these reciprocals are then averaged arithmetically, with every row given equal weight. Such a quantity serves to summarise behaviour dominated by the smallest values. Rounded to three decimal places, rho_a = 0.202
